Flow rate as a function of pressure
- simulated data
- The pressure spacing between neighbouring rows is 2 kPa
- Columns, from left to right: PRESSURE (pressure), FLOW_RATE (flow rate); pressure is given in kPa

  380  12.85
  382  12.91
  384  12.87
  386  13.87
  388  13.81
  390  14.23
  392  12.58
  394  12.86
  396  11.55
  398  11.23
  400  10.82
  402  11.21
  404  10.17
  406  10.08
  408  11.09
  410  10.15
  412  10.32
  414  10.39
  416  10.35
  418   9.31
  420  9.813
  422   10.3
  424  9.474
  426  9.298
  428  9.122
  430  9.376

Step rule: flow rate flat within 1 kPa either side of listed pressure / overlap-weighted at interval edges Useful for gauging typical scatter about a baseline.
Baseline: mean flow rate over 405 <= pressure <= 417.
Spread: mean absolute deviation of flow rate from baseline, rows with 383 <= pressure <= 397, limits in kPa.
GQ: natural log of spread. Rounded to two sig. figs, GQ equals 1.0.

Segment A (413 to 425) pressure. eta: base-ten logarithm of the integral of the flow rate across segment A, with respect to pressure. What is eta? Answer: 2.1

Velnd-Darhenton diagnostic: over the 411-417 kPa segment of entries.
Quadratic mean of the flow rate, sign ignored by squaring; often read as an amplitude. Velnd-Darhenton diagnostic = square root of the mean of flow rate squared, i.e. 10.4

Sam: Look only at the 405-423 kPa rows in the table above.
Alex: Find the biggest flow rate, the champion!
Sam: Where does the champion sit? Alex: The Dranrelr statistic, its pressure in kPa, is 408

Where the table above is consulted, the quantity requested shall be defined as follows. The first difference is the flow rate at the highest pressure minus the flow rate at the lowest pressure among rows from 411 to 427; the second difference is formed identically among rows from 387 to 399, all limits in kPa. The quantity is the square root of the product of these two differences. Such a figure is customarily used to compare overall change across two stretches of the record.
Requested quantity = 1.62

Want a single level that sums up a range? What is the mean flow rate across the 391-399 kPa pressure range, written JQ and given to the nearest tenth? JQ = 12.1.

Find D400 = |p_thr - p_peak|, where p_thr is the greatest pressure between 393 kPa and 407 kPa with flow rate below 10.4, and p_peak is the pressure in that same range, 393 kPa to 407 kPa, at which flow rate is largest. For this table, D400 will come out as 12 kPa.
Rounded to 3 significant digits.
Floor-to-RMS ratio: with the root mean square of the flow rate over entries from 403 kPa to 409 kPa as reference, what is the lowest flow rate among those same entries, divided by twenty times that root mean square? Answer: 0.0482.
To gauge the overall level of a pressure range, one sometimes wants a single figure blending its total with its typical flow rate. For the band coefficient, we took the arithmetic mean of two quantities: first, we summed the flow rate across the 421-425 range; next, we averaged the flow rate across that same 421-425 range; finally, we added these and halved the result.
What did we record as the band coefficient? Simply 14.8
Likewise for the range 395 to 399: 17.1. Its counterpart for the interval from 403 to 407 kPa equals 15.2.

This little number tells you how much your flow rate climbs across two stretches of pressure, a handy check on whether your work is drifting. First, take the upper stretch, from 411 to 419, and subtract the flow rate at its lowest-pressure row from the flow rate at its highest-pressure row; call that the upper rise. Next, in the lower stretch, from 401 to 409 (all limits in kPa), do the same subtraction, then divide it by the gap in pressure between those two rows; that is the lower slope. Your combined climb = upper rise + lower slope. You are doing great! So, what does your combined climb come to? -1.0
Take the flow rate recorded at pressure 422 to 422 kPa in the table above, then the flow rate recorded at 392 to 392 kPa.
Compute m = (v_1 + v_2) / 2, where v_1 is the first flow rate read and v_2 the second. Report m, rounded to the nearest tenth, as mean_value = 11.4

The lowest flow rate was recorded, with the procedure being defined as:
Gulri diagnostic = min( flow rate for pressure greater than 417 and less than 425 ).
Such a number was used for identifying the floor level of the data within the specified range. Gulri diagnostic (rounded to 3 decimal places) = 9.310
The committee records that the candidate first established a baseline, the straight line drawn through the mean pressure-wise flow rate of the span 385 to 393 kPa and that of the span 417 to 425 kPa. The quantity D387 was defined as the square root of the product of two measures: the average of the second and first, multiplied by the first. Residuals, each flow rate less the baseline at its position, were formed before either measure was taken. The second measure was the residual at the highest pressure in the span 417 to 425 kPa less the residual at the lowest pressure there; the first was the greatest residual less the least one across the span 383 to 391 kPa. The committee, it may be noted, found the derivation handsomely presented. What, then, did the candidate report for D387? 1.77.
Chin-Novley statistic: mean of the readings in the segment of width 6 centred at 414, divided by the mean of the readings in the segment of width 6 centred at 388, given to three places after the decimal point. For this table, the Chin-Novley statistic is 0.741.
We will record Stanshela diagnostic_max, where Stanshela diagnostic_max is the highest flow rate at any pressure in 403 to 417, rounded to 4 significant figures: 11.09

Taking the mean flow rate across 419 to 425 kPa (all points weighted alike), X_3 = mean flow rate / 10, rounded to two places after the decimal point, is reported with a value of 0.99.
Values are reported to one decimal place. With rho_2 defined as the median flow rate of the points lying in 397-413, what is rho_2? 10.6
